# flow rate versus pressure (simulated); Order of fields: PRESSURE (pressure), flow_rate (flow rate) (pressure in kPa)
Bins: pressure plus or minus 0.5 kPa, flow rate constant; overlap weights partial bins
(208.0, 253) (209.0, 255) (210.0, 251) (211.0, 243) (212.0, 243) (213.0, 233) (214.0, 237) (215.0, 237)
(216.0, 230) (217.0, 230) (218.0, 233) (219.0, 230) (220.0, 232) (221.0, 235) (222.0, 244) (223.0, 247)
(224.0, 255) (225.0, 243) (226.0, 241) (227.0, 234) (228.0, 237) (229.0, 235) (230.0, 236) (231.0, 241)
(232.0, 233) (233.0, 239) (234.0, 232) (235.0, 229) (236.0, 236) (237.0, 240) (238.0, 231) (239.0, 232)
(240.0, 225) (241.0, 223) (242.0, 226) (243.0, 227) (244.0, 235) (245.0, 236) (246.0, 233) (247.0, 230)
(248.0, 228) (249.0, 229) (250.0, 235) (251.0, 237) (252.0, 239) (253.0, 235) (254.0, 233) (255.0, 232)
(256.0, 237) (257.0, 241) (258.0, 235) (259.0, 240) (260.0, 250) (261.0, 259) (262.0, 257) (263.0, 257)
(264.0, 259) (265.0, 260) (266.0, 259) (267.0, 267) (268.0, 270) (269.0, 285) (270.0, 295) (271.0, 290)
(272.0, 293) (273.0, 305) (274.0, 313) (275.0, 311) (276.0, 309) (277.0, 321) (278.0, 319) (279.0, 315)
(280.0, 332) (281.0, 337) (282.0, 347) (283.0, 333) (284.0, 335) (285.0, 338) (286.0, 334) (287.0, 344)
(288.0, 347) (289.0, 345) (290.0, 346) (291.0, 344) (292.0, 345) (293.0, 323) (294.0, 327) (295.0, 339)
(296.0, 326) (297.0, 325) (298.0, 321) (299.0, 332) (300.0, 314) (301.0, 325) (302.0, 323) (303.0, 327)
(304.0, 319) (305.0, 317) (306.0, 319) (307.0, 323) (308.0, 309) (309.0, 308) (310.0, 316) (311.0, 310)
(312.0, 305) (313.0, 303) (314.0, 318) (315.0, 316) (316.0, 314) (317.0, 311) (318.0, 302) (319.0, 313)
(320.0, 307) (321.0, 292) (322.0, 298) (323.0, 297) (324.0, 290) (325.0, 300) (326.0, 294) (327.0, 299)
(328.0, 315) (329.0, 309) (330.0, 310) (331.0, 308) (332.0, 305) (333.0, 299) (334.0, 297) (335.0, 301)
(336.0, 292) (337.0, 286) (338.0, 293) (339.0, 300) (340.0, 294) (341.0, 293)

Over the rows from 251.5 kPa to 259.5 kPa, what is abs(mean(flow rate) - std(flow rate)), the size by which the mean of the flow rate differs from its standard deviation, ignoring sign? 233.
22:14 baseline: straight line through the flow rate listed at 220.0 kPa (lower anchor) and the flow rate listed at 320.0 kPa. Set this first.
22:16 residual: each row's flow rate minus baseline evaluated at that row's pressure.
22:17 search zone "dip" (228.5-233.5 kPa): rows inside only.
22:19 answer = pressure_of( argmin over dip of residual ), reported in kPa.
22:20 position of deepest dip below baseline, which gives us 232.0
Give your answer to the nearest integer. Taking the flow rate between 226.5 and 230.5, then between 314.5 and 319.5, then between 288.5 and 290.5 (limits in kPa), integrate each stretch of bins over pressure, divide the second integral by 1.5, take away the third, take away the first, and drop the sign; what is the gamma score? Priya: 596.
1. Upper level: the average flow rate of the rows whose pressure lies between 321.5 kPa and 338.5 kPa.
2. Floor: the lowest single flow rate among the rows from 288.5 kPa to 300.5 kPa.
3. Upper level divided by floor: 0.95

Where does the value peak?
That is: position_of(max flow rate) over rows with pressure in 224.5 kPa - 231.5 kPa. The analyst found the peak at 225.0 kPa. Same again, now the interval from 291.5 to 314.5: 292.0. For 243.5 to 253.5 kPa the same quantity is 252.0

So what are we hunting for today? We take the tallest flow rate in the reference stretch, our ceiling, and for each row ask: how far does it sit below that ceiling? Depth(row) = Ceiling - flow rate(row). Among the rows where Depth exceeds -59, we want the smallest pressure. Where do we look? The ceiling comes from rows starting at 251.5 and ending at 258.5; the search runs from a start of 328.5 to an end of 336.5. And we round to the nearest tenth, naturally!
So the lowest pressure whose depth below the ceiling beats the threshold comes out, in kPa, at 333.0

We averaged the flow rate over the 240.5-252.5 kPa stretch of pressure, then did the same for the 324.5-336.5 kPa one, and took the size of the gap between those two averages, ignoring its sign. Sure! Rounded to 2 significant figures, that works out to 71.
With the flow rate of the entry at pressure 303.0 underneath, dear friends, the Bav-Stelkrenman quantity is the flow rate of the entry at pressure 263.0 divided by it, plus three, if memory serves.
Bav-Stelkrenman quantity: 3.79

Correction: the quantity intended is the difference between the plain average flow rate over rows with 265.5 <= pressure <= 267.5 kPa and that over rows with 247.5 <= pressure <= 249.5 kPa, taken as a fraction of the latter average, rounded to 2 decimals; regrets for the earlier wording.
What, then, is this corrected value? 0.15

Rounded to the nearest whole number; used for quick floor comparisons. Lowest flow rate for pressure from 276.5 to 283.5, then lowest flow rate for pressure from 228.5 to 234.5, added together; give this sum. 547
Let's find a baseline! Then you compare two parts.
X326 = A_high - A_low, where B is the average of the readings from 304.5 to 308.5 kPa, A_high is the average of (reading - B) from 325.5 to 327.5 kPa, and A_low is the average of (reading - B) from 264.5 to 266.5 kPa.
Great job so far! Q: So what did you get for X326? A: 37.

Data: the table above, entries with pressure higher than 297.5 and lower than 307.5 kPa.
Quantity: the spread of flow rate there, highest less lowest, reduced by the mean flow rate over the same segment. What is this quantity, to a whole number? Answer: -304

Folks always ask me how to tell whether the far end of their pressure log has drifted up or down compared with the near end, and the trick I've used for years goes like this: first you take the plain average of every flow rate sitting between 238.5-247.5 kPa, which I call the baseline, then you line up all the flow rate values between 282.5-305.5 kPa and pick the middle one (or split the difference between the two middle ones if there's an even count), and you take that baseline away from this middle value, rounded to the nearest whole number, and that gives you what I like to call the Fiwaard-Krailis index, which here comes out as 102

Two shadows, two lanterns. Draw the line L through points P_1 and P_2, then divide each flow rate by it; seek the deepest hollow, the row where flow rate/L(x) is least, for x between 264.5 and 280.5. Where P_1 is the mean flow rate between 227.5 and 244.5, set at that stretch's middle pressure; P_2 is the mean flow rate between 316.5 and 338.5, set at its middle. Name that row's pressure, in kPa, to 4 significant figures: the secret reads 266.0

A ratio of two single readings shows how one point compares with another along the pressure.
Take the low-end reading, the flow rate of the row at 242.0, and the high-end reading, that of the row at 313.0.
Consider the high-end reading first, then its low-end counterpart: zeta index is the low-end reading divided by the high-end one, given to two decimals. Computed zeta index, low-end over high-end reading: 0.75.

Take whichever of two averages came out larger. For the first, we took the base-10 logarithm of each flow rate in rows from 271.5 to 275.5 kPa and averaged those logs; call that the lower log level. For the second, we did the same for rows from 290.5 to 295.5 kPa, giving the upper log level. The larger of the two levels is 2.53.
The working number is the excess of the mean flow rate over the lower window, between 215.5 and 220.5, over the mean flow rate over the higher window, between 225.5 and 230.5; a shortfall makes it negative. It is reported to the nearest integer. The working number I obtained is -6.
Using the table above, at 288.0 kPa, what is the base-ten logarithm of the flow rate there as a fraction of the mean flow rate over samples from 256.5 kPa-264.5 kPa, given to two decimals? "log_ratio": 0.14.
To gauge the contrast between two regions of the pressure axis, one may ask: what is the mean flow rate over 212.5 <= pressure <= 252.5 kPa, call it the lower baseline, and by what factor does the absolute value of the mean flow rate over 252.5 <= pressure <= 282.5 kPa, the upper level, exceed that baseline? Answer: 1.19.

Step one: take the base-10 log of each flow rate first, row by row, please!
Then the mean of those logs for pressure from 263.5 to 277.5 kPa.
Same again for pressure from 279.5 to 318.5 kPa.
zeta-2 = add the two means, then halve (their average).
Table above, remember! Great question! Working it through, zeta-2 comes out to 2.49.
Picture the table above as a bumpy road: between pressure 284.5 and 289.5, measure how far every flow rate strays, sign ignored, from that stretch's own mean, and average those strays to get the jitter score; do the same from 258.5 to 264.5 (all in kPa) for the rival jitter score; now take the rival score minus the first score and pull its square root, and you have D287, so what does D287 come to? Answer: 1.1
